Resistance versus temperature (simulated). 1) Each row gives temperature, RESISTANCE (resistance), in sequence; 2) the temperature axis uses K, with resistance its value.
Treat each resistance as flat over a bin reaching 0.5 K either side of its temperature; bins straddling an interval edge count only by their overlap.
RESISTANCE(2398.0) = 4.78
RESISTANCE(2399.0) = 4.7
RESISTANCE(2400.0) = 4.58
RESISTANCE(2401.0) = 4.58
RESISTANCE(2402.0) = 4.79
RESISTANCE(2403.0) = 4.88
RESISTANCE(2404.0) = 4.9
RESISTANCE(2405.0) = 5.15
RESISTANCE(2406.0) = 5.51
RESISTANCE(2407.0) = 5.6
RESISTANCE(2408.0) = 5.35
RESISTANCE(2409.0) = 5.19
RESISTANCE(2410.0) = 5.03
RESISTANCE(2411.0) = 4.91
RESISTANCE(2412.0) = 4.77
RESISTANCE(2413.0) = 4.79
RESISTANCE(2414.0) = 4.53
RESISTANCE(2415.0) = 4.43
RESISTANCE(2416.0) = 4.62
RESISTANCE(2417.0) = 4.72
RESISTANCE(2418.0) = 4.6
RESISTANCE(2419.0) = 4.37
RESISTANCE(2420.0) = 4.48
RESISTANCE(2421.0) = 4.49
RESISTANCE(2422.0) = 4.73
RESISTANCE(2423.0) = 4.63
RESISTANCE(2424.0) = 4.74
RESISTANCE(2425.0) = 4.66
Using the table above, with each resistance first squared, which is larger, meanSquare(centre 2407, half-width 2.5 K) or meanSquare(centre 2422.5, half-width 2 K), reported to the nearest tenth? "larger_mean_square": 28.8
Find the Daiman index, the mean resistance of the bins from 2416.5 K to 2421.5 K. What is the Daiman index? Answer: 4.53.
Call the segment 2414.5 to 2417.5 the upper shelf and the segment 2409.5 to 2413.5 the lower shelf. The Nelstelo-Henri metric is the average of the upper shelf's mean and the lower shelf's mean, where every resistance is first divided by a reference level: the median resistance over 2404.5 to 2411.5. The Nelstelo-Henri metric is 0.91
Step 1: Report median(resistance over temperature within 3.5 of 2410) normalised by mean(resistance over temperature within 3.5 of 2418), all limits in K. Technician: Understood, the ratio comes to 1.11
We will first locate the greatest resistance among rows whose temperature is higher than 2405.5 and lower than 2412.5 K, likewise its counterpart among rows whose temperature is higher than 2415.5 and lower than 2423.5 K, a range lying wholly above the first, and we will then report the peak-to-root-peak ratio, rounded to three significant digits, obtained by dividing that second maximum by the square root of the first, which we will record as 2.00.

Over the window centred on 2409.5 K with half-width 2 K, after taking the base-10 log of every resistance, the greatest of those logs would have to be 0.73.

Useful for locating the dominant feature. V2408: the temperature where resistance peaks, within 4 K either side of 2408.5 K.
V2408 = 2407.0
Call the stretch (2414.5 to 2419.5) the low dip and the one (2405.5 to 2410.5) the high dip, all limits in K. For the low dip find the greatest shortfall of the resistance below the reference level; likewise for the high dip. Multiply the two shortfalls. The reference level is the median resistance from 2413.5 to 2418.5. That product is -0.099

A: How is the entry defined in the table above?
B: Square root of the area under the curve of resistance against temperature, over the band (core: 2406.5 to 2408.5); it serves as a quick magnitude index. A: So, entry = 3.309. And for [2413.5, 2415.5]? 2.993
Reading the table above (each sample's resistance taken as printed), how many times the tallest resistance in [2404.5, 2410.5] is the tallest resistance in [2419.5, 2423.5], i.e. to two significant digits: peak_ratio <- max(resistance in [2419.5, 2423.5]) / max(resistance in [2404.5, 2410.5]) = 0.84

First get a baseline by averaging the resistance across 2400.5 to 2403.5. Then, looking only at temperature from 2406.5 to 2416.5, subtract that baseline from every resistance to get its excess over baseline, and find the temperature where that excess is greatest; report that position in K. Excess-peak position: 2407.0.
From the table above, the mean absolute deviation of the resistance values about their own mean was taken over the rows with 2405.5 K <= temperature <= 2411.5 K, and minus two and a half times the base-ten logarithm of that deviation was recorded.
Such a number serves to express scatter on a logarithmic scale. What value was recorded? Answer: 1.6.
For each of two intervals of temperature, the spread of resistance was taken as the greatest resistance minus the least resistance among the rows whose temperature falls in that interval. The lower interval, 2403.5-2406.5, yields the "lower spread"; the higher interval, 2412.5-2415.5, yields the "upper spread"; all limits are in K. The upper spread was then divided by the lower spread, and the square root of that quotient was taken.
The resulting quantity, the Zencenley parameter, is 0.77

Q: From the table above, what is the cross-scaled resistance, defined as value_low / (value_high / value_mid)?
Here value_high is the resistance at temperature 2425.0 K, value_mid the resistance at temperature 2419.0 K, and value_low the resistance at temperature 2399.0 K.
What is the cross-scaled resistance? 4.4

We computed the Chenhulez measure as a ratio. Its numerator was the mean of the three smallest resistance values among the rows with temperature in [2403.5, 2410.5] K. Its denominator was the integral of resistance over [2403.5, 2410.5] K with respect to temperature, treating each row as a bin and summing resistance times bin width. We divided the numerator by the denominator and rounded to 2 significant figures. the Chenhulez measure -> 0.14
